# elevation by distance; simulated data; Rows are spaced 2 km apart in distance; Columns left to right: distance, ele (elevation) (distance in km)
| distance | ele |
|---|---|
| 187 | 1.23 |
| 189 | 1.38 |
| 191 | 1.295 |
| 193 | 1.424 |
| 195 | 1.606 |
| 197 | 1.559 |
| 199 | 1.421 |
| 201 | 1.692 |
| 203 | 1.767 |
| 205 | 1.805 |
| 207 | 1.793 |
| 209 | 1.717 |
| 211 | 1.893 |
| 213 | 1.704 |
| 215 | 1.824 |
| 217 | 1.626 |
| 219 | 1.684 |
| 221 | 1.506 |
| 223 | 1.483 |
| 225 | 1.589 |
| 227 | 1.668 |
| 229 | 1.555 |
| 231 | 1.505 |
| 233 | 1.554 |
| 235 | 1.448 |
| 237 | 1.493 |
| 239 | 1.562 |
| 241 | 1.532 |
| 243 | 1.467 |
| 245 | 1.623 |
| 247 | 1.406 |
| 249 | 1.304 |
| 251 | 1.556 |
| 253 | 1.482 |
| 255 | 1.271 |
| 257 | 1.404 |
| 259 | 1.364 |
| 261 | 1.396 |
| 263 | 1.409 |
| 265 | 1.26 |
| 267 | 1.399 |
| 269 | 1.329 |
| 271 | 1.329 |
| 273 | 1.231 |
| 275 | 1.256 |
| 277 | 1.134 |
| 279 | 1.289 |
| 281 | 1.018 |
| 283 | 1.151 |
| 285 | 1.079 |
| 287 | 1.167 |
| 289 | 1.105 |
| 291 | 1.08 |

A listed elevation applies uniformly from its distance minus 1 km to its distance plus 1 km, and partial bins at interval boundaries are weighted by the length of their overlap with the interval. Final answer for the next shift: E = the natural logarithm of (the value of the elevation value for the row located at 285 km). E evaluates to 0.08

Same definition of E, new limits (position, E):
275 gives 0.23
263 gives 0.34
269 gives 0.28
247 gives 0.34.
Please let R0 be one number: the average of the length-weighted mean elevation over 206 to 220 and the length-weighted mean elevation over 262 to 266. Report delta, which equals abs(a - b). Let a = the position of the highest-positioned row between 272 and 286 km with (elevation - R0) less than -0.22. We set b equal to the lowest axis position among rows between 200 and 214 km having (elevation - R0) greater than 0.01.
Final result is 84 km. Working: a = 285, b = 201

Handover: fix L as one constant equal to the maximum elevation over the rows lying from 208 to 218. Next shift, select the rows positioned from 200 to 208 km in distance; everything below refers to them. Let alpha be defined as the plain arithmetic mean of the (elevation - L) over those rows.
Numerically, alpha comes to -0.1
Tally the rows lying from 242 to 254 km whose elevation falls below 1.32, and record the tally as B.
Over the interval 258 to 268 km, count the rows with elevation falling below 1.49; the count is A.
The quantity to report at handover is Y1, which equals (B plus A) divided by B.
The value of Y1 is 6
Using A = 5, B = 1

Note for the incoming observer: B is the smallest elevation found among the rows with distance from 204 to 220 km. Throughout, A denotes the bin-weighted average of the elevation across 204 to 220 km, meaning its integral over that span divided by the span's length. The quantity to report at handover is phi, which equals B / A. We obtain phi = 0.926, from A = 1.76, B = 1.626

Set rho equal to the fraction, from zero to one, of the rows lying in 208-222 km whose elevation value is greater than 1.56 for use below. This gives 0.9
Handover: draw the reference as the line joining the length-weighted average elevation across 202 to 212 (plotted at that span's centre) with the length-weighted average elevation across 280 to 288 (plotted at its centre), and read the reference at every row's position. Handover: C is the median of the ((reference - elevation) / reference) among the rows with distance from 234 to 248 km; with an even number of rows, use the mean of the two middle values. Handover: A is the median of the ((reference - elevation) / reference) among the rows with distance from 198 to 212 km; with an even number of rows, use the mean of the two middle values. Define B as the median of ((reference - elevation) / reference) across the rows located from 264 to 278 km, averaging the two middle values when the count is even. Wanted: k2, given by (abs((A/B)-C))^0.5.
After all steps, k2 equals 0.8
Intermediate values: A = 0.034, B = -0.060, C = 0.003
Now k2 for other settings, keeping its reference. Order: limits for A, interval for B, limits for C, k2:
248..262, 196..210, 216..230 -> 1.1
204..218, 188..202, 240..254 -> 0.2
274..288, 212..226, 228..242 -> 1.1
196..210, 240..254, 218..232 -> 1.1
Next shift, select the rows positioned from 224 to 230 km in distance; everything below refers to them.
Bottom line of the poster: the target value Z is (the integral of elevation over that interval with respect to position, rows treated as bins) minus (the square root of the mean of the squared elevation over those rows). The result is 8.0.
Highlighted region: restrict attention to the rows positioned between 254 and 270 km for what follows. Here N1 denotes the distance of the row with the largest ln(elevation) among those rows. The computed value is 263 km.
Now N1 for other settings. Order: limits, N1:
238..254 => 245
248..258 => 251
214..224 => 215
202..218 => 211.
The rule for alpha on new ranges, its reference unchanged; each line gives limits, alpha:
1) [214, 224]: -0.3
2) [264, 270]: -0.6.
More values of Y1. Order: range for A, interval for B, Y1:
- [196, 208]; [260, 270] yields 2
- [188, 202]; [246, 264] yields 3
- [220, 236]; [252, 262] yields 3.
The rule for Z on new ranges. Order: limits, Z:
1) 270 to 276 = 6.4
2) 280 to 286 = 5.4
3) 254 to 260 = 6.7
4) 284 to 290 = 5.6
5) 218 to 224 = 7.8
